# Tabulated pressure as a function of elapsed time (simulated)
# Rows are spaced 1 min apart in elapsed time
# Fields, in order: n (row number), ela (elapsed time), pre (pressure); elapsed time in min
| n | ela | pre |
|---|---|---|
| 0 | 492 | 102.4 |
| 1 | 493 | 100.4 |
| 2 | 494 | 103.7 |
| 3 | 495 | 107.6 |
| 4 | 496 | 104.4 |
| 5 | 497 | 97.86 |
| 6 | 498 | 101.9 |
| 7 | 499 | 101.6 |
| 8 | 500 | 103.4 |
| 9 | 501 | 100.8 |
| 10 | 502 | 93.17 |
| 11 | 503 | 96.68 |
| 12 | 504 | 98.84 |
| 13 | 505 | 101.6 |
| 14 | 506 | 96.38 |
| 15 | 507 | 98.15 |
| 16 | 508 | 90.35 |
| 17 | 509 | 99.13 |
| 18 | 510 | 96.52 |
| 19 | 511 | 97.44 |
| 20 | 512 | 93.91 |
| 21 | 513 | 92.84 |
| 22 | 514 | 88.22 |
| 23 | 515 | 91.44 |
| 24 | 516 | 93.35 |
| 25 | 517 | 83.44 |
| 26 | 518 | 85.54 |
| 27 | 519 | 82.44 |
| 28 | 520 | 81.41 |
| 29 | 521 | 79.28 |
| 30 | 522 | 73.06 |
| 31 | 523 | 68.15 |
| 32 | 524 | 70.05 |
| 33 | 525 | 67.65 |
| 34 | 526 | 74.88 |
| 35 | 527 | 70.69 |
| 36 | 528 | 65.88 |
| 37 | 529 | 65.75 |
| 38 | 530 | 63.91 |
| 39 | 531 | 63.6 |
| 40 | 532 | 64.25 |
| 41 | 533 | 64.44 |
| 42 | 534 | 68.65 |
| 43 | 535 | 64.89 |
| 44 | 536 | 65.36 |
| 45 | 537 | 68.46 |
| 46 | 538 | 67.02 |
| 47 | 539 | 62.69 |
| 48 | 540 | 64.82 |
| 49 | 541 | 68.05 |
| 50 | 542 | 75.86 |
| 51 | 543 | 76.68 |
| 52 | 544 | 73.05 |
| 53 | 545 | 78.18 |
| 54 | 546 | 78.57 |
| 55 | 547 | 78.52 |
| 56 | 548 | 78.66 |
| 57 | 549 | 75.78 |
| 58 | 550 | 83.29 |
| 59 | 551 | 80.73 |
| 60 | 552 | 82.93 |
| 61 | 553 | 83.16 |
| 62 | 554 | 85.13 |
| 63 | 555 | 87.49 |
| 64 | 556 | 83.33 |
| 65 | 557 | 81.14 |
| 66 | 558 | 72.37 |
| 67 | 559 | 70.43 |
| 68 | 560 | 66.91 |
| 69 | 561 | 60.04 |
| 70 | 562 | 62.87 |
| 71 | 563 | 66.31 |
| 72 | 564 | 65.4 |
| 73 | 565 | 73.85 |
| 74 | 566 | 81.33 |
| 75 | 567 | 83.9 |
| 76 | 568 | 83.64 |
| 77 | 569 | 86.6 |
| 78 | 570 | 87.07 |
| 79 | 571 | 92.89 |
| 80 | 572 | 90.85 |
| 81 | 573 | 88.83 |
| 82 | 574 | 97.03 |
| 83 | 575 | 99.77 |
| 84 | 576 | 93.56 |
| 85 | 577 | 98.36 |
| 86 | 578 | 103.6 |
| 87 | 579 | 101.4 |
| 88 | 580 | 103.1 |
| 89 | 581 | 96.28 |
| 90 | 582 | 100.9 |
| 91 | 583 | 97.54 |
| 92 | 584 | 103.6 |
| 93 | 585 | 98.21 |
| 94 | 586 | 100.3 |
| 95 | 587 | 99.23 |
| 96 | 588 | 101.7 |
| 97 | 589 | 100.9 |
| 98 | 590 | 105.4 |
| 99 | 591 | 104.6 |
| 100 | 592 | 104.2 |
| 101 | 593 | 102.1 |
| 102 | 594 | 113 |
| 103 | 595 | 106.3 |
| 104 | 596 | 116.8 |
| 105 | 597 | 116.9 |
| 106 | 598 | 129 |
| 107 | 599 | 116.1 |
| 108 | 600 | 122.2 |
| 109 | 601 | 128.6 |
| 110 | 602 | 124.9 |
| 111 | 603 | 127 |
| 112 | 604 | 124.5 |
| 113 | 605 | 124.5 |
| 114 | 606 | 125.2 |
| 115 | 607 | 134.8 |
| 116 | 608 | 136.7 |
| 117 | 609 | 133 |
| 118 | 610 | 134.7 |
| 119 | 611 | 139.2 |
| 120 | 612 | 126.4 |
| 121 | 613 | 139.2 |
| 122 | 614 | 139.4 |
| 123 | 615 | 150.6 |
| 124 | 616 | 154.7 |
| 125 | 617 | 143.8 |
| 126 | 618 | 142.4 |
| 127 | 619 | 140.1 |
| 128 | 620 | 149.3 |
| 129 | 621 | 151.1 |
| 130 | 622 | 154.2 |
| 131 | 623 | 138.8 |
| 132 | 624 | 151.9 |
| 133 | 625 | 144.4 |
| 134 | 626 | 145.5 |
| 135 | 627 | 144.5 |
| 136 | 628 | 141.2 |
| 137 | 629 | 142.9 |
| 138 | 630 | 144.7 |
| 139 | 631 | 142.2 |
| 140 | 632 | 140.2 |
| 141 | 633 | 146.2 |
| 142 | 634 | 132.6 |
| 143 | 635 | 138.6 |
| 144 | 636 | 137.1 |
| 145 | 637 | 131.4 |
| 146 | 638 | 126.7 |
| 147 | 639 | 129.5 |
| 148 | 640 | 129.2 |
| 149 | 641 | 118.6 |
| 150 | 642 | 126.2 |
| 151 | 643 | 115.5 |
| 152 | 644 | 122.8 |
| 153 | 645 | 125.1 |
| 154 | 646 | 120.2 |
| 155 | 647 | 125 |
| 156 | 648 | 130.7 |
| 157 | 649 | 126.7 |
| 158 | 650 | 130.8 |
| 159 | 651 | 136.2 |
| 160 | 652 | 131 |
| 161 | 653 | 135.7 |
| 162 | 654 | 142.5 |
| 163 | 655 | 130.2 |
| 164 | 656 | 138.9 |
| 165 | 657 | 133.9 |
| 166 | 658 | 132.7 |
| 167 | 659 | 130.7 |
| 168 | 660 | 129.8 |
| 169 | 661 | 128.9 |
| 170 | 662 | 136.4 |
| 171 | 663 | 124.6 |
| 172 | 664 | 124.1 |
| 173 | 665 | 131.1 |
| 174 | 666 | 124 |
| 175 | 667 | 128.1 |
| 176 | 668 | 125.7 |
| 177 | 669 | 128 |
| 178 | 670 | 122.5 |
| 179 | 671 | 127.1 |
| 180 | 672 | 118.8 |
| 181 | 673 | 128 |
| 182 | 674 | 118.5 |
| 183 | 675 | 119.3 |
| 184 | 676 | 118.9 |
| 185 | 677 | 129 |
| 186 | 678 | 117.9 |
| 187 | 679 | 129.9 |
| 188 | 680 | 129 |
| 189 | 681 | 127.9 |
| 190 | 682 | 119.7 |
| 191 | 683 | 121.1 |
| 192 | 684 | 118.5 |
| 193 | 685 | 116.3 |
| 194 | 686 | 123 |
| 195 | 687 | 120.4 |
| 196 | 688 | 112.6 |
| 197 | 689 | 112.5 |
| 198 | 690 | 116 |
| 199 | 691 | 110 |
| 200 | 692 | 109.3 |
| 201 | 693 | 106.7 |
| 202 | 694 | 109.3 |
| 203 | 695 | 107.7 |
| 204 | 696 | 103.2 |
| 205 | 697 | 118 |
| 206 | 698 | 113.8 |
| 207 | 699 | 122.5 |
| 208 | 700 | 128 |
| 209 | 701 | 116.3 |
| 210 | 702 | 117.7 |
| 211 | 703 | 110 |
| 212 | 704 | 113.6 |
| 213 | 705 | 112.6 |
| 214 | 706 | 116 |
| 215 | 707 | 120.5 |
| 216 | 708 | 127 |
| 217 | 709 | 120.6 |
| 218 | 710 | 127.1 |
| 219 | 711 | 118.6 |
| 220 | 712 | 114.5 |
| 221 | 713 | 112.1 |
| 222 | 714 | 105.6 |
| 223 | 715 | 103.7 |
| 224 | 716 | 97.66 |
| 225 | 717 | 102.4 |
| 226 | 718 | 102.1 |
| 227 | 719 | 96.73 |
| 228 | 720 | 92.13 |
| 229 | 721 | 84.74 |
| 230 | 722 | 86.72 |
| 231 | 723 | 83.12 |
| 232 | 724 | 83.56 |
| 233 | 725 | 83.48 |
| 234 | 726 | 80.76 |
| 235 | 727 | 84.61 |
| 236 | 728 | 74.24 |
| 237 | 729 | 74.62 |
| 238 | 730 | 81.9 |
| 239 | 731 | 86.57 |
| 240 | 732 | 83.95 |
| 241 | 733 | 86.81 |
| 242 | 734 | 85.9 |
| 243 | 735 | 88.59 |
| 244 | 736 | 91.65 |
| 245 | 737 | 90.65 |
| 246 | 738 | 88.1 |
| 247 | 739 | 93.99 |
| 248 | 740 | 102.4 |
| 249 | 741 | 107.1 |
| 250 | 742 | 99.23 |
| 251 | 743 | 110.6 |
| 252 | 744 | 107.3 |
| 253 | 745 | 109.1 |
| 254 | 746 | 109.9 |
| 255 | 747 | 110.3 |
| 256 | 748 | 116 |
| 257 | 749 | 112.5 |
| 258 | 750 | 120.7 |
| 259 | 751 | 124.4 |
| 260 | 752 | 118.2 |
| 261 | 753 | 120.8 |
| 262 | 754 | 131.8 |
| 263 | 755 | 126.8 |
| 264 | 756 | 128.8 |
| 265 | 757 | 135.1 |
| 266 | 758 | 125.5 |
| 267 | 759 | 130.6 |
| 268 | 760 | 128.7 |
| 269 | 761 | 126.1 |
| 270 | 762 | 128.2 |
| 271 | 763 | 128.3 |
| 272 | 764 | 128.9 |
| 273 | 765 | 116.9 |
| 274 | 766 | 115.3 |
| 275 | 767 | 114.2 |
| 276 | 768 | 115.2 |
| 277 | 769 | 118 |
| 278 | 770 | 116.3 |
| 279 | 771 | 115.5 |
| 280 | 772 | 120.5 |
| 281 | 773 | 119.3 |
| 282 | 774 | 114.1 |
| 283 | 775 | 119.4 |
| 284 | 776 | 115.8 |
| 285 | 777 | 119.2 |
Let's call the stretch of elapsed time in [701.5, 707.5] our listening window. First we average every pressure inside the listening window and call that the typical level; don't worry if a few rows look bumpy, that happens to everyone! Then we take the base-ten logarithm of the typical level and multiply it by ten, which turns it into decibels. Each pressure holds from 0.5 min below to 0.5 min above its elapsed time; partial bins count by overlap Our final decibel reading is 20.6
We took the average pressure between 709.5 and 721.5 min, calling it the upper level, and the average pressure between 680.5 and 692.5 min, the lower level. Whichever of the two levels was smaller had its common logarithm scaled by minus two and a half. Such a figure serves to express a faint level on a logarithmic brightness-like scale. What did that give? -5.05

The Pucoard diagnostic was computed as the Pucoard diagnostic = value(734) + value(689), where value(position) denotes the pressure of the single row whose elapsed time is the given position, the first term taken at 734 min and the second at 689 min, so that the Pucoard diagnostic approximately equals 198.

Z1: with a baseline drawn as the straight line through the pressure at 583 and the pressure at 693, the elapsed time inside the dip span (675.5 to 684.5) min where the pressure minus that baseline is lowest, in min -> 678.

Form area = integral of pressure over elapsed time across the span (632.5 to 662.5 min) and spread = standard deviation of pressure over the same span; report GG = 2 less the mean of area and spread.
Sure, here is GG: -1961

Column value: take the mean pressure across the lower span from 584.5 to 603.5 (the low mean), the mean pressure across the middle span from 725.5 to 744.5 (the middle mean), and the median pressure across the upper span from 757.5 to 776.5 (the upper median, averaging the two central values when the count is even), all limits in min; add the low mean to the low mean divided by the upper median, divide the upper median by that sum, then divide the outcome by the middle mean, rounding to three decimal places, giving 0.012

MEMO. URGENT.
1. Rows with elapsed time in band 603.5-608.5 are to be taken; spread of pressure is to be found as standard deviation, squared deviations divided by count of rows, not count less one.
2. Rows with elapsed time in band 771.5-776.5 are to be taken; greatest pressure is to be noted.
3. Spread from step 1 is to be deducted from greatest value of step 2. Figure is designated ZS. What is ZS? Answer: 115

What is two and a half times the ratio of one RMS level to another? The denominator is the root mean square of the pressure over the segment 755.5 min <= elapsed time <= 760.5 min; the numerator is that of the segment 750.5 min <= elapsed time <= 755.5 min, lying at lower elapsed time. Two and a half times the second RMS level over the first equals 2.4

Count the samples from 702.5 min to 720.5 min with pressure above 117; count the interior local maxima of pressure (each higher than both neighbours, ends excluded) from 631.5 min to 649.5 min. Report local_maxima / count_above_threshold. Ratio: 1.2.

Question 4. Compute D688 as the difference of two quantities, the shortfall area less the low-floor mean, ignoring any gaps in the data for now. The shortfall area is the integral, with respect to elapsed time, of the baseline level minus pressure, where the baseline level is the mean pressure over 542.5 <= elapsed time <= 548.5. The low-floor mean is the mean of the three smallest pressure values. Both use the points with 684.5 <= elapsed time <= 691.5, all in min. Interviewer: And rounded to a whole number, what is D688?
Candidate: -382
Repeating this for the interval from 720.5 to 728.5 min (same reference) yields -122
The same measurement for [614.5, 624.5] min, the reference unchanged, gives -845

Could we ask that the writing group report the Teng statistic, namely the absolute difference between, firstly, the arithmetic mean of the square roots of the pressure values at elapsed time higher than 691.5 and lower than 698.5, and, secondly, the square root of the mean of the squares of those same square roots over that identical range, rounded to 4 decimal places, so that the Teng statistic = 0.0022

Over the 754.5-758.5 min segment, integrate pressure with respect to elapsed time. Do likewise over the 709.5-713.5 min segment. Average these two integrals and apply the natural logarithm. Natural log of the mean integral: 6.20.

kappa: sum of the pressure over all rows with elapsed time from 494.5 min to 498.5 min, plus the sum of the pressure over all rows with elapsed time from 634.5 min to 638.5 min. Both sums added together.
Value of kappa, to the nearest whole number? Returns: 946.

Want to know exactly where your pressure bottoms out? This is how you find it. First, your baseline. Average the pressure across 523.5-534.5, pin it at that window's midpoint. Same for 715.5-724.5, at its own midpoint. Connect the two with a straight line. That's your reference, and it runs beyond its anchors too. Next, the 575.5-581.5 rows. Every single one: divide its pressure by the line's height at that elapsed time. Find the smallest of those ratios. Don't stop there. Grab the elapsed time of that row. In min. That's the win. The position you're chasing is 576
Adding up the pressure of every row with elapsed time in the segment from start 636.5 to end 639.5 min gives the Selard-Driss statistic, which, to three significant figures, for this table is 388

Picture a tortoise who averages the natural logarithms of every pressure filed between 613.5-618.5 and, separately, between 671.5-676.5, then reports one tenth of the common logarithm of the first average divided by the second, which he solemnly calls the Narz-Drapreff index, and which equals 0.0017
